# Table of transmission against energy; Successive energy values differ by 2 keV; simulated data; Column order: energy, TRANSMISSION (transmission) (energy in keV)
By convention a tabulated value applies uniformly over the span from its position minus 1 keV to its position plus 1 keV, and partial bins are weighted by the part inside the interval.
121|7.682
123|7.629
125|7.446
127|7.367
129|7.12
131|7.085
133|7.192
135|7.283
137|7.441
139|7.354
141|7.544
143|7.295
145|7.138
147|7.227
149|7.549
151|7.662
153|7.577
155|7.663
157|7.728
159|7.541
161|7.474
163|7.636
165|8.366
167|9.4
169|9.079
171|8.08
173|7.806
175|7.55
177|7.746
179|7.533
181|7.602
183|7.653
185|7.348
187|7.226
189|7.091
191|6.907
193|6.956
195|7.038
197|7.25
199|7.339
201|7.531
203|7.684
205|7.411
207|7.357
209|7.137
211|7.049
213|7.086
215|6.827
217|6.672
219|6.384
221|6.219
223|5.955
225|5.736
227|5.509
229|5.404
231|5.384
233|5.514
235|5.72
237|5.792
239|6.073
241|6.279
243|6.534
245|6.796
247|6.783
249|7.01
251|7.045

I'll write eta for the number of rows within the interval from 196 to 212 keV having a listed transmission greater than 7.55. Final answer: 1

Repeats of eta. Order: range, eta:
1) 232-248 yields 0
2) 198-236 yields 1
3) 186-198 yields 0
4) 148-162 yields 4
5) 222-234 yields 0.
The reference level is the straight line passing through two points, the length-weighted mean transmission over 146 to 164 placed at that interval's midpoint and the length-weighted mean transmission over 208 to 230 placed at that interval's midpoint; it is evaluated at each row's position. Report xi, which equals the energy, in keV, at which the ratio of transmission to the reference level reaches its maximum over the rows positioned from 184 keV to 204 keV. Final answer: 203 keV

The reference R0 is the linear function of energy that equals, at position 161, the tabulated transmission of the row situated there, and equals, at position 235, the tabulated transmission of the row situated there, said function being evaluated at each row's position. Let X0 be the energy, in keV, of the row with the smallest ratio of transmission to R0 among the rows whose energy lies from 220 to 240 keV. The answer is 229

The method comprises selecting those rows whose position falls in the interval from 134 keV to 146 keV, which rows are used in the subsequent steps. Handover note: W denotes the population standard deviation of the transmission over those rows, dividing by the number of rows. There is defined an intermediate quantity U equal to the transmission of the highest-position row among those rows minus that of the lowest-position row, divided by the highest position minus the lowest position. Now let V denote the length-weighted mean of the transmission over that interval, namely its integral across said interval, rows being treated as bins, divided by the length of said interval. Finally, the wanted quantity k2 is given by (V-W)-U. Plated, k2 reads 7.2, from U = -0.01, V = 7.3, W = 0.13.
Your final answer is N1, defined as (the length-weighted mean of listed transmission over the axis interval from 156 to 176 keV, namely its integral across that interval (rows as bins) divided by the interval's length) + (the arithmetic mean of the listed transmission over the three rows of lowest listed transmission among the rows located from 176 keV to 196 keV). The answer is 15.0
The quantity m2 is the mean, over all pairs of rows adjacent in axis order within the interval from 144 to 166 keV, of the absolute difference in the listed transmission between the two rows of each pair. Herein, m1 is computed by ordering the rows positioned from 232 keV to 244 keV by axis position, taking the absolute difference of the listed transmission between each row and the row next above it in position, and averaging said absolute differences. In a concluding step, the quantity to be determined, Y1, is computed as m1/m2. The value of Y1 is 1.07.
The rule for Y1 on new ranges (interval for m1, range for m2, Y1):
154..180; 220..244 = 2.08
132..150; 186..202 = 1.25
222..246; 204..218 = 1.33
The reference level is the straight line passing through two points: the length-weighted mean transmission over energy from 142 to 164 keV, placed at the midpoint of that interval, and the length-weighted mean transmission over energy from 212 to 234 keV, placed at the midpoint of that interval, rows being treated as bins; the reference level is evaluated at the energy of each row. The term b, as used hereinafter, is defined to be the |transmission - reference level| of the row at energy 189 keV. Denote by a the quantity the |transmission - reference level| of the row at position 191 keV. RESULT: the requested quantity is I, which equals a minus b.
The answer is -0.1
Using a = 0.2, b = 0.33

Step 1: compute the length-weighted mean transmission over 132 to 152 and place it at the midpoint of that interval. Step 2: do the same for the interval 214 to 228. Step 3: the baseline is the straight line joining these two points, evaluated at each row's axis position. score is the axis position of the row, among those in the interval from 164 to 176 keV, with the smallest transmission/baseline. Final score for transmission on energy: 175 keV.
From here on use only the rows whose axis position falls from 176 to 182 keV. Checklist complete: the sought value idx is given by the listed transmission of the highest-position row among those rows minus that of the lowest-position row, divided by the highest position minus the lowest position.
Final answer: -0.04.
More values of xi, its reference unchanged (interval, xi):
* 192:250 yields 249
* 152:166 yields 165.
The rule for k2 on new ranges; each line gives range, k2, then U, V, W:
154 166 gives 7.4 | 0.07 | 7.7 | 0.29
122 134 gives 7.2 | -0.04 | 7.3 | 0.19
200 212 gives 7.2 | -0.05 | 7.4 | 0.22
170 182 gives 7.6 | -0.05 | 7.7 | 0.19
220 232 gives 5.5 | -0.08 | 5.7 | 0.31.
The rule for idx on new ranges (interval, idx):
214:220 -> -0.11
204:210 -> -0.07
